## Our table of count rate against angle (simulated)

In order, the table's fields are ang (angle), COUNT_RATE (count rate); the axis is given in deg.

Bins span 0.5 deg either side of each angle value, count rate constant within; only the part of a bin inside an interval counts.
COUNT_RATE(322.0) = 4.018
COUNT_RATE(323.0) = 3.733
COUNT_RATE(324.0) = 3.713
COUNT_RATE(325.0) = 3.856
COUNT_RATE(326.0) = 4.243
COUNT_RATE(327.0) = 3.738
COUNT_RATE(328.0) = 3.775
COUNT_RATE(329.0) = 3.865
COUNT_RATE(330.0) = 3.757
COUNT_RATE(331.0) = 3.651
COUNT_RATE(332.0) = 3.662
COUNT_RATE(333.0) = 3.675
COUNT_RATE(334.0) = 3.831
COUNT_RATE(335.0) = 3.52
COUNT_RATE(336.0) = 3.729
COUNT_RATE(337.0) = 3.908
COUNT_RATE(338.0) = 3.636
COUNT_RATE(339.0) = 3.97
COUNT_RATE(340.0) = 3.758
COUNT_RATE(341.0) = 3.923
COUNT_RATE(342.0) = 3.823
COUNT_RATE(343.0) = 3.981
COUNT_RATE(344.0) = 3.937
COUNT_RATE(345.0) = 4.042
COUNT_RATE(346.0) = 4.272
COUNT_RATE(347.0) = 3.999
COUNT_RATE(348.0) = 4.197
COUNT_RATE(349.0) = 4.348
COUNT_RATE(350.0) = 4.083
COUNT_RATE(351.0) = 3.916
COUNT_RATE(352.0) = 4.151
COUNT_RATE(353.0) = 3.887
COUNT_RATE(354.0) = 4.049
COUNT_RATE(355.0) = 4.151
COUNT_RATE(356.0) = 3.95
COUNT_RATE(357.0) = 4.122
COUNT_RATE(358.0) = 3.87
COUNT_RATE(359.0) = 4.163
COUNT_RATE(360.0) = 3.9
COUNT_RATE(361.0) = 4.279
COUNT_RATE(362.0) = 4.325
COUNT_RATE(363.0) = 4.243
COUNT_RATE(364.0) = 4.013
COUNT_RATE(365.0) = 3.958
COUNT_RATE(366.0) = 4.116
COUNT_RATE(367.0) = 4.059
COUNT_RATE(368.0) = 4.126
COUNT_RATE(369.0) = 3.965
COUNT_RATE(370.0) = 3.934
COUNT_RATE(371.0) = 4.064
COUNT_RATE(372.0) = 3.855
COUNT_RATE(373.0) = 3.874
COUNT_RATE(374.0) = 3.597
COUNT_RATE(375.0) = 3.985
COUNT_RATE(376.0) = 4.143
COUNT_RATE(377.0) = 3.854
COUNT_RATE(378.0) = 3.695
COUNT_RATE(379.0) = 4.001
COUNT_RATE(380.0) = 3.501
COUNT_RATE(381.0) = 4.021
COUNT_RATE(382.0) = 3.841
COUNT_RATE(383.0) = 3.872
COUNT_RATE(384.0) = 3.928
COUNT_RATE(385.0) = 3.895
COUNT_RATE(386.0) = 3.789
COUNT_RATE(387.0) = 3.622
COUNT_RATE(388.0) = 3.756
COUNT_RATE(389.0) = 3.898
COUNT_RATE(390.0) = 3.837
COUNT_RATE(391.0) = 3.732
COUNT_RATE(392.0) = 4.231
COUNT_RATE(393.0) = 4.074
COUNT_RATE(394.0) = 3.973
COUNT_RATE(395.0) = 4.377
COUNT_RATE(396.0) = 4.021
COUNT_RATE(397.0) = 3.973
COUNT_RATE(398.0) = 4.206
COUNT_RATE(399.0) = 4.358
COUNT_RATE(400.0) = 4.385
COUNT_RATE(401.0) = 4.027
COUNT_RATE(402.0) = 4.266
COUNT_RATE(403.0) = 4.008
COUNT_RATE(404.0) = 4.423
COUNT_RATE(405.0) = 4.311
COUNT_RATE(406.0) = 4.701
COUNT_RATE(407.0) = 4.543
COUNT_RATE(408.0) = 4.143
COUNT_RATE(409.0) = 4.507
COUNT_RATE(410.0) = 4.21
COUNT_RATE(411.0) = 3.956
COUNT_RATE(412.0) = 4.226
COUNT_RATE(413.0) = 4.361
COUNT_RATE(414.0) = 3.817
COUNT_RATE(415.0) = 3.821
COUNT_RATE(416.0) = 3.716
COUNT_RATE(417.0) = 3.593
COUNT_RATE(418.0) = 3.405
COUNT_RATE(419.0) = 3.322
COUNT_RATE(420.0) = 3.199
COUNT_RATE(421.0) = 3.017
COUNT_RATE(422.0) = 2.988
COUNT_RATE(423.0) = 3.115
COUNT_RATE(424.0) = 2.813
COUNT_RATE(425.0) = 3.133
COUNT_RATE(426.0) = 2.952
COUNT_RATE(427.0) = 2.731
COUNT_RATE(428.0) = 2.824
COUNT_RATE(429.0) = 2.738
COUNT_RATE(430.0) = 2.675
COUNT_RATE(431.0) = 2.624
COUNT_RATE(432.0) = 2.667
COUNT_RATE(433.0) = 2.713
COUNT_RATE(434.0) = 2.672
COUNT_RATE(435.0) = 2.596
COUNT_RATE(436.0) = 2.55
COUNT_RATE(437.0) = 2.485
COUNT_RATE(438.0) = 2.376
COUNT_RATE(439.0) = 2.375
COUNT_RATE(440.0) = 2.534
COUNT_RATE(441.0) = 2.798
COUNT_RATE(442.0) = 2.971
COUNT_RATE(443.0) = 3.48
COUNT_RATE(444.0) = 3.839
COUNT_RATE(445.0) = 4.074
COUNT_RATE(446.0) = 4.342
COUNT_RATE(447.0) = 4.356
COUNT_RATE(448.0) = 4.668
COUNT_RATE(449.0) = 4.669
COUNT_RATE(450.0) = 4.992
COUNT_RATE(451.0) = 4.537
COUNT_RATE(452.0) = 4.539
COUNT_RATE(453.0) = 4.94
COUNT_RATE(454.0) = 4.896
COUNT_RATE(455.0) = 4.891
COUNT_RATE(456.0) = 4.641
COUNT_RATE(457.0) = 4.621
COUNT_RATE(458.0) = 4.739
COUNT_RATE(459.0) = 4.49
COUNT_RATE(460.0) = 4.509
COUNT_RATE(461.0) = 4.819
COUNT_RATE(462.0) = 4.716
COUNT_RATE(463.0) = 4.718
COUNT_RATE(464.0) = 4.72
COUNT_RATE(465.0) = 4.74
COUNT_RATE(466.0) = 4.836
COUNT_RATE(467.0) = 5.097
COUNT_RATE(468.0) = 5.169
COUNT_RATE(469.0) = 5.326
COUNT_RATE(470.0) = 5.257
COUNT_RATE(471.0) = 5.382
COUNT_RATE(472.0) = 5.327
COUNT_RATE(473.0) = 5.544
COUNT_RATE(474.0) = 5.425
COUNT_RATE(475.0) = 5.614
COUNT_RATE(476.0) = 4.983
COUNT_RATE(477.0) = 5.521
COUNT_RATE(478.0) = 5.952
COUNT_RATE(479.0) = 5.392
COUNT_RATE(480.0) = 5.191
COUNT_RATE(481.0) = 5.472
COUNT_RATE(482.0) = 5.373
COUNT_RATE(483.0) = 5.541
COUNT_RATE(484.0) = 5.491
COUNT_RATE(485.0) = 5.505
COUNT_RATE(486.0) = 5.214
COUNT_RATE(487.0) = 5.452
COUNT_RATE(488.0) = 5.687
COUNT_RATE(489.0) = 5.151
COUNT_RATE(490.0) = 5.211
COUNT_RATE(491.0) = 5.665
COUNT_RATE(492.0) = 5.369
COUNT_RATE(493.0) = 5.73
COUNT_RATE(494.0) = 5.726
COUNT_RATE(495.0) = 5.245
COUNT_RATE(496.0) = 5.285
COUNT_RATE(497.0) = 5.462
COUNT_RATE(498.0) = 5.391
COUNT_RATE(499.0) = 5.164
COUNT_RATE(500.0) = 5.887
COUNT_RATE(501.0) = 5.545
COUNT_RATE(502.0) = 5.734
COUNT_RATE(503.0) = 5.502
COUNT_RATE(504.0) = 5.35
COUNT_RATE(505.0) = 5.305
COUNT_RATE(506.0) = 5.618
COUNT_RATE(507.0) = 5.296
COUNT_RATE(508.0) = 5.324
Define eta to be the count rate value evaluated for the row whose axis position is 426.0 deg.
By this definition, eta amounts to 2.952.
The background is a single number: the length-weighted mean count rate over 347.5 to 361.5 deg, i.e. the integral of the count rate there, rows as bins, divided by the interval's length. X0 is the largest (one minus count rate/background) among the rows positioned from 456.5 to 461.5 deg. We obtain -0.10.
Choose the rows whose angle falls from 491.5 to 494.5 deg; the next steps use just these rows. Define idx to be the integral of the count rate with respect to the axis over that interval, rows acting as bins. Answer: 16.8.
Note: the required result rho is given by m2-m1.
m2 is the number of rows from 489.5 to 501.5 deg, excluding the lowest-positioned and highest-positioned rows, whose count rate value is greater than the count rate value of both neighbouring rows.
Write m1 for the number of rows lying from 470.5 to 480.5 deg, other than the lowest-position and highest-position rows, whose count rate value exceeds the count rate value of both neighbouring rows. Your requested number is 1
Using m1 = 3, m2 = 4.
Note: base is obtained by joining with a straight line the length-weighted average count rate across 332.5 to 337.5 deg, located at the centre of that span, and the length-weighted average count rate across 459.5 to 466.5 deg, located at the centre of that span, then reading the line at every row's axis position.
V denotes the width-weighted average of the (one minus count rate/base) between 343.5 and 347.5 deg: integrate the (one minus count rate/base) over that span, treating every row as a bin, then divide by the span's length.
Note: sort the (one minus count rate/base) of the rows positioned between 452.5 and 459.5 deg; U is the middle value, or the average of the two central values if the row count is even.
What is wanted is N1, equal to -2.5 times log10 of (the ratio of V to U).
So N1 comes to -2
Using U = -0.01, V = -0.07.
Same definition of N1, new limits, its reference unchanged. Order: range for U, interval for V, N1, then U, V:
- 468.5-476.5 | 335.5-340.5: 3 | -0.12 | -0.01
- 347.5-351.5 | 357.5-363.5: 0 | -0.08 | -0.05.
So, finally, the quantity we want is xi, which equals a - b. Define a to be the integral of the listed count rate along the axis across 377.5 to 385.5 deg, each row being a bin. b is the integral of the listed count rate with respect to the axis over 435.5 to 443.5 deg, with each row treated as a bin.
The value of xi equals 9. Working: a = 31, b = 22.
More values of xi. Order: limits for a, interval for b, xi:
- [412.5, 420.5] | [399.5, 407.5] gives -5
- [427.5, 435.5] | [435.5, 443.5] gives 0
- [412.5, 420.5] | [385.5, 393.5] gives -2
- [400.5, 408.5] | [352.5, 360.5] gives 2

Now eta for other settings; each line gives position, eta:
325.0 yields 3.856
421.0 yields 3.017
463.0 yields 4.718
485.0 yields 5.505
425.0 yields 3.133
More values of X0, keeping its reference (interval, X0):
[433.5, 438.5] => 0.42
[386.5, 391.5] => 0.11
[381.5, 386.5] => 0.07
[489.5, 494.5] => -0.28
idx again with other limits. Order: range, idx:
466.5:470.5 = 20.8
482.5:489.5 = 38.0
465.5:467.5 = 9.9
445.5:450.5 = 23.0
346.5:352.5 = 24.7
